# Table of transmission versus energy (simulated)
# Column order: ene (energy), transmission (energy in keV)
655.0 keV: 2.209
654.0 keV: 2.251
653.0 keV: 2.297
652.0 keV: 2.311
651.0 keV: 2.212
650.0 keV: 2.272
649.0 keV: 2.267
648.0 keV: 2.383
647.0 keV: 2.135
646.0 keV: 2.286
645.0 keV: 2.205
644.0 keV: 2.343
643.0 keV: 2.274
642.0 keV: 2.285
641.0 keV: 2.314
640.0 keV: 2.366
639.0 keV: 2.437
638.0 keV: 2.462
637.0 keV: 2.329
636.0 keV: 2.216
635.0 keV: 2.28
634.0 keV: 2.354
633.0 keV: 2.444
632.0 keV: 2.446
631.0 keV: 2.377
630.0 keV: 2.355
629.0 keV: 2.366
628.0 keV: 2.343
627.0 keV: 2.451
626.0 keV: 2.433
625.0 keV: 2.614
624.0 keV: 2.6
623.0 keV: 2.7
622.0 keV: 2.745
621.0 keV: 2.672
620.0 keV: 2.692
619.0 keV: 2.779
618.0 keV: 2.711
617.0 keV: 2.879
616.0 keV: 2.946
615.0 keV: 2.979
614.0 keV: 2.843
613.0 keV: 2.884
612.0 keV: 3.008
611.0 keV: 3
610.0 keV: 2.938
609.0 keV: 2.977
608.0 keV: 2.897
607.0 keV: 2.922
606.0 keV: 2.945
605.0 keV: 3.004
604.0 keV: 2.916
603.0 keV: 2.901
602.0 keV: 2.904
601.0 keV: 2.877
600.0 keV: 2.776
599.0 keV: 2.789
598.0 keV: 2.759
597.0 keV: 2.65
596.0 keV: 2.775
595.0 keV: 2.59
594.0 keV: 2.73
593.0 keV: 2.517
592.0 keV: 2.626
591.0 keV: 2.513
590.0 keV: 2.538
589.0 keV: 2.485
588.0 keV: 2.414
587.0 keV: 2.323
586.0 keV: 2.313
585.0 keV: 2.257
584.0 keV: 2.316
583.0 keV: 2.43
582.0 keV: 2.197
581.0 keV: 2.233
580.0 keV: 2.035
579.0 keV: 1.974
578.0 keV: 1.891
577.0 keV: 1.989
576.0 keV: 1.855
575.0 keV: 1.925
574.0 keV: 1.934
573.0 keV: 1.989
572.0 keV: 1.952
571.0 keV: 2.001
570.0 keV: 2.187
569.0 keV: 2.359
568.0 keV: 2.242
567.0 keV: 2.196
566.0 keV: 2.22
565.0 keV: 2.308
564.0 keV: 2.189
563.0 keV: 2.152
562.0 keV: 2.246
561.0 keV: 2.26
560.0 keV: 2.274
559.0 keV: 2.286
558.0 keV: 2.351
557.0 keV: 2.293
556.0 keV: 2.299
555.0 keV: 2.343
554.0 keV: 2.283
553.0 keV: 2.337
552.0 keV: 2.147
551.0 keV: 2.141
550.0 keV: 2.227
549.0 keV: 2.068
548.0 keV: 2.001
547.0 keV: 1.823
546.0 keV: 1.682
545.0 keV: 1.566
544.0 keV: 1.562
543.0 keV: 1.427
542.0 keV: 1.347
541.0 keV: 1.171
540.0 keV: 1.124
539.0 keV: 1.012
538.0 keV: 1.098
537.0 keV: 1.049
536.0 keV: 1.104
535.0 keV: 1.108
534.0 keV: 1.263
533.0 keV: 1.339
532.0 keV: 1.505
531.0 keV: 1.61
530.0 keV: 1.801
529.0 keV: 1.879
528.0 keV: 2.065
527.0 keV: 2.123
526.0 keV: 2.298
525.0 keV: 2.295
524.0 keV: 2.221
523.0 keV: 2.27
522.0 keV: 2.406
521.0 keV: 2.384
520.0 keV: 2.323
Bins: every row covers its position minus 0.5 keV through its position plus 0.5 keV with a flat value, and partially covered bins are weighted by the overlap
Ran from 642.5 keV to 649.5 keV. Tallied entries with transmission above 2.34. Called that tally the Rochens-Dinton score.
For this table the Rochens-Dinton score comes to 2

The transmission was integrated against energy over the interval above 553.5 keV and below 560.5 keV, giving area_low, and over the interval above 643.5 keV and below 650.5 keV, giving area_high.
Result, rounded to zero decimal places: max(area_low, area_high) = 16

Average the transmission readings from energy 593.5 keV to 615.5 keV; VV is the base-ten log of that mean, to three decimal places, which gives 0.457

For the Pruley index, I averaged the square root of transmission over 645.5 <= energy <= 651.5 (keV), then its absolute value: 1.50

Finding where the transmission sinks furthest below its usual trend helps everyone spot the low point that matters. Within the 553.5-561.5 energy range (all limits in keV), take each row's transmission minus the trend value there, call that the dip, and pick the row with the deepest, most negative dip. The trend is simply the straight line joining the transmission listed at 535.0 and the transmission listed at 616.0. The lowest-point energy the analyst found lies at 561.0 keV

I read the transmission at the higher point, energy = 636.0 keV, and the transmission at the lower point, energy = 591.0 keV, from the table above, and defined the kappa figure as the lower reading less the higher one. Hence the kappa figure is 0.30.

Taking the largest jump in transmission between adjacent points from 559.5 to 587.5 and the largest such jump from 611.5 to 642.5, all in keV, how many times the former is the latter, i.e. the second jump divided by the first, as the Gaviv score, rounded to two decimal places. 0.78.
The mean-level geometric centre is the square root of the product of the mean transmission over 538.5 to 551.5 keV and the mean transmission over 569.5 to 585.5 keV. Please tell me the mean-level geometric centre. 1.84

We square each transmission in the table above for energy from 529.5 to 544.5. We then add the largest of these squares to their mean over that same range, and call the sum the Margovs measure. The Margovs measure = 5.0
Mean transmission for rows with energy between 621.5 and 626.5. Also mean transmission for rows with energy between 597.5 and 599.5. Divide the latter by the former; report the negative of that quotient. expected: -1.06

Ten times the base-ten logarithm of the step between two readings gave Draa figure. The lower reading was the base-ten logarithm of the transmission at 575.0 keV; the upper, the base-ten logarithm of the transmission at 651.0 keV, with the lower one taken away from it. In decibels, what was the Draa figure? -12.2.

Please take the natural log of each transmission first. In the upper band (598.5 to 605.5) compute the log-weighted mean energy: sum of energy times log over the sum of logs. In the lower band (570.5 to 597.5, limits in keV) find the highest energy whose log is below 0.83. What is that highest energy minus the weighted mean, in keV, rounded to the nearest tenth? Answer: -17.0 keV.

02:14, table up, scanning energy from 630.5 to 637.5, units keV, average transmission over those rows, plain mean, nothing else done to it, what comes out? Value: 2.3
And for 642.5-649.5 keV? 2.3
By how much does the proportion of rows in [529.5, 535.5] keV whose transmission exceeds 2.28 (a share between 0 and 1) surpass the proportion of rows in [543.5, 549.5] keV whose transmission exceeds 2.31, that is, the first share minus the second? 0.0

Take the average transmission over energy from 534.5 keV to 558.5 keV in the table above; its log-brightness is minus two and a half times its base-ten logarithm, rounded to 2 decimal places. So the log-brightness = -0.60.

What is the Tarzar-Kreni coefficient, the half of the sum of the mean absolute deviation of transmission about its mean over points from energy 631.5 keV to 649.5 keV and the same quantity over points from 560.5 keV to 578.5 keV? 0.11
